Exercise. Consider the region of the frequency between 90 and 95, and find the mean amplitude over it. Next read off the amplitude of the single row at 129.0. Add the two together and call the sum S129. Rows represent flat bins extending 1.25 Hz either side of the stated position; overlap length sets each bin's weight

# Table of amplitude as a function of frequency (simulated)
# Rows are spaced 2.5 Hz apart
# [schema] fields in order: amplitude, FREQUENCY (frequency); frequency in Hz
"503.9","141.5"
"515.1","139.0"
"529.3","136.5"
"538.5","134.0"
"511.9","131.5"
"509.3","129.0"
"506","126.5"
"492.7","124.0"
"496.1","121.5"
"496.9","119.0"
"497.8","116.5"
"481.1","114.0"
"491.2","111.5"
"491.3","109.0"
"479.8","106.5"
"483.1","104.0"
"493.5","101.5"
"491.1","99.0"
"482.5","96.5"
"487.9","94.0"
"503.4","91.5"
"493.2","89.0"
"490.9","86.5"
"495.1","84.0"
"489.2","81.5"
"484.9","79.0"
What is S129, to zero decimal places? 1005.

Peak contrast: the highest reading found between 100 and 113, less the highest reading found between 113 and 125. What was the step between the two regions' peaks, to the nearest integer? -4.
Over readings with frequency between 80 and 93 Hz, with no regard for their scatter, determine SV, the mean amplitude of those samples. 494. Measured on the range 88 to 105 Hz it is 491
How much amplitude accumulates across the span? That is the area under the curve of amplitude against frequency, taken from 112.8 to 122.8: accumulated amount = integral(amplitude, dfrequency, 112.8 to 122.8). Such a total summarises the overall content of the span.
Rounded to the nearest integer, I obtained 4930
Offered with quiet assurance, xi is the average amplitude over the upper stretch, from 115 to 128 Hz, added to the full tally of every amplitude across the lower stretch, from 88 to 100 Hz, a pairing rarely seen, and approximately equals 2956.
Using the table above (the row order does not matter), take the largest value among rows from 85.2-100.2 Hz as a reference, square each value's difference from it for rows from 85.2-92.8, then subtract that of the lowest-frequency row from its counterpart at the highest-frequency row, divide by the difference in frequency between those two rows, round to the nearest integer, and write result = -31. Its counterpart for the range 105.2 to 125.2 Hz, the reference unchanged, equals -25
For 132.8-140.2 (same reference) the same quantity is -219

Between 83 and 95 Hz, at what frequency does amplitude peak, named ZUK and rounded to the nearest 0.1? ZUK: 91.5 Hz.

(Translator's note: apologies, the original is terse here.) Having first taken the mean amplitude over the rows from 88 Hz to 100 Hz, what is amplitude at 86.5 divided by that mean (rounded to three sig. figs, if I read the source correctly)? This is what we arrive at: 0.999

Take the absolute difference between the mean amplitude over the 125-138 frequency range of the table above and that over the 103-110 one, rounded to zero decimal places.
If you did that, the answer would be 34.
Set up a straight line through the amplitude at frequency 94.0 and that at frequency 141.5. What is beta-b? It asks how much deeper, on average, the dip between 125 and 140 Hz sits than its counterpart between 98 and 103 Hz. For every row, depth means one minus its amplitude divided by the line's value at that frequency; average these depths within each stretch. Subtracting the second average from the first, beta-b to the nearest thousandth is -0.030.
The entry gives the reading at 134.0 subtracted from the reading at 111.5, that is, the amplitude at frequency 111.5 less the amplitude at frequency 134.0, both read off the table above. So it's -47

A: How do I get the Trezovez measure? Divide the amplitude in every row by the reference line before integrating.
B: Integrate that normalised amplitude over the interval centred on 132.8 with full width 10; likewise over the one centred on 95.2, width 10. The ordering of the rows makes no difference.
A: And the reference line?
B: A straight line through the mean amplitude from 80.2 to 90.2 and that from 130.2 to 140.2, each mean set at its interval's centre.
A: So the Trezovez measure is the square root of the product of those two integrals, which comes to 9.93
